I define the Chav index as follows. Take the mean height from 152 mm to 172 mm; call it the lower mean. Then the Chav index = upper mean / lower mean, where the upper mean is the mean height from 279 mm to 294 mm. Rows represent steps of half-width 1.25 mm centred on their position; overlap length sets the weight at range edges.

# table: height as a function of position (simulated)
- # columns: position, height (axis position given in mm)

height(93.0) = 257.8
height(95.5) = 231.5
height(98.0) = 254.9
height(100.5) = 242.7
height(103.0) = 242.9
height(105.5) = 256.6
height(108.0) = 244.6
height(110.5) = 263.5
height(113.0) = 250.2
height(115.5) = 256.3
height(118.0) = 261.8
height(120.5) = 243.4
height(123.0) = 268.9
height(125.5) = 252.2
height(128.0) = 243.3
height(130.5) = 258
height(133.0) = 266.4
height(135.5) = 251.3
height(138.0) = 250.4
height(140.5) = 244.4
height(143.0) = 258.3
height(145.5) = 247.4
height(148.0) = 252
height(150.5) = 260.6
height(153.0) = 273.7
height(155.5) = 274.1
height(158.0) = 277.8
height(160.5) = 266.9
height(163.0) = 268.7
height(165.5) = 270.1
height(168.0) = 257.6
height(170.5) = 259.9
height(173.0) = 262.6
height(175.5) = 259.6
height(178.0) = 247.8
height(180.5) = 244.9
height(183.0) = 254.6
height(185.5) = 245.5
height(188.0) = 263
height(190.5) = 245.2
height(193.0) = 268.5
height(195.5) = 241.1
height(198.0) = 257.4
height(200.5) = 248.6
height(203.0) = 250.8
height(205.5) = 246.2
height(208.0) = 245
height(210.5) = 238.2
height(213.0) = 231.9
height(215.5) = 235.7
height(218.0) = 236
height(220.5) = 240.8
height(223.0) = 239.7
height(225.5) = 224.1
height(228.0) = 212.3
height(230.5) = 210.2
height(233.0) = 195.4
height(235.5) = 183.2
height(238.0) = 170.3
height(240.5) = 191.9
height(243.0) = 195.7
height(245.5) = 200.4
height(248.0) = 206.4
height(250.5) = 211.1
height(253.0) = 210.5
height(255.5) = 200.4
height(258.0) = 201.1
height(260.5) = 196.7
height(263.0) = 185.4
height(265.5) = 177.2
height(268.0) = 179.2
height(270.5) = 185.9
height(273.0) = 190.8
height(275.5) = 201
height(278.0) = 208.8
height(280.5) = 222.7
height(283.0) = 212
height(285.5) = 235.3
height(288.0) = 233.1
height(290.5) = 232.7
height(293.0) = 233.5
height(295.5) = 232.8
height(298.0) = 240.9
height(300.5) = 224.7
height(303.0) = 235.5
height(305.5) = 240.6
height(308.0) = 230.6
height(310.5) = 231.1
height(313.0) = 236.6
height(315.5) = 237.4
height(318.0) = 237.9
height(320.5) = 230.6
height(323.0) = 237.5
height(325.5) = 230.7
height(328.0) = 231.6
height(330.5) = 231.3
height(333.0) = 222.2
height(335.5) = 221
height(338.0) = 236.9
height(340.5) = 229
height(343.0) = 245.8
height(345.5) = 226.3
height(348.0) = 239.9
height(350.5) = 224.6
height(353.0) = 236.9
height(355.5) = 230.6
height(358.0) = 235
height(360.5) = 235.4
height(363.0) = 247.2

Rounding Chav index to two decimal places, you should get 0.85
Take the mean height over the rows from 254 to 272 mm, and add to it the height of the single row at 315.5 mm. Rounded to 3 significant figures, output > 427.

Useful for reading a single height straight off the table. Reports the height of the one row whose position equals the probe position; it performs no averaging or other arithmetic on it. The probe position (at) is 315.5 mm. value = 237.4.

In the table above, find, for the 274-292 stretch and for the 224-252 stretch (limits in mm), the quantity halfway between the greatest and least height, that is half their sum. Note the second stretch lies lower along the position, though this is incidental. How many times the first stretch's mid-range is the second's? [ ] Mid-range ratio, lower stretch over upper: 0.90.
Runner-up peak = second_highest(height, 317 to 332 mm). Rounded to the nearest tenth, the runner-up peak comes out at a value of 237.5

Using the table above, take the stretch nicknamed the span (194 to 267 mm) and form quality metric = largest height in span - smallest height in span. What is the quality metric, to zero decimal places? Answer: 87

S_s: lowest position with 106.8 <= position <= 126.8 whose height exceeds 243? 108.0 mm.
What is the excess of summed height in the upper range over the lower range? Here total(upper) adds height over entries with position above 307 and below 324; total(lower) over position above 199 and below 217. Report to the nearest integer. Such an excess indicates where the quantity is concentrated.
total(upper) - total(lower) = -55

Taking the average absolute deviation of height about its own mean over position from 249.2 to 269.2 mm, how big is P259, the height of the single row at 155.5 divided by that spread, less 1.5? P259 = 24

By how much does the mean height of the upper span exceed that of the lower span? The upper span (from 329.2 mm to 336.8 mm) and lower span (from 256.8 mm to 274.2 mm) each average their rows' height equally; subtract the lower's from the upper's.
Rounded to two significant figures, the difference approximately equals 37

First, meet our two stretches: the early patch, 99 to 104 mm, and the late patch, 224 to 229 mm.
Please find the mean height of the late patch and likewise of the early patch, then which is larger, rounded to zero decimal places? 243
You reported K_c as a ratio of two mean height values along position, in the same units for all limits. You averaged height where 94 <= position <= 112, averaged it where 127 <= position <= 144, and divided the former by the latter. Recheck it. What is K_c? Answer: 0.98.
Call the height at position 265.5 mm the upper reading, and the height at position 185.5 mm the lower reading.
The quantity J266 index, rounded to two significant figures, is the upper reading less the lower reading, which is -68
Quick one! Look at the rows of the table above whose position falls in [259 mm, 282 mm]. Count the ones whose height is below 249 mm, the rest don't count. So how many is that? 9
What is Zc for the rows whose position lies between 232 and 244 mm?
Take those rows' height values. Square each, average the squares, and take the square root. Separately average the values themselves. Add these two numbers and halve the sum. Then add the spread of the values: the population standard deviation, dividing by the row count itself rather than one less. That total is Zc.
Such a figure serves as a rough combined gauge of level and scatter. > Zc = 197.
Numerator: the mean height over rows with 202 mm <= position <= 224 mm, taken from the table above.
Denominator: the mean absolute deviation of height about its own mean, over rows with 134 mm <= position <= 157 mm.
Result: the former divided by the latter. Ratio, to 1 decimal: 27.7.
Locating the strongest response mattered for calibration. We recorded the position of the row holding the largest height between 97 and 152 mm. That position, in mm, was 123.0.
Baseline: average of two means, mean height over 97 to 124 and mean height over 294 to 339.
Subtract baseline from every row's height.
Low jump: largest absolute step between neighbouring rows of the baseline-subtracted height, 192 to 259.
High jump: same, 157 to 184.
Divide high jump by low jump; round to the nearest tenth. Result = 0.5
